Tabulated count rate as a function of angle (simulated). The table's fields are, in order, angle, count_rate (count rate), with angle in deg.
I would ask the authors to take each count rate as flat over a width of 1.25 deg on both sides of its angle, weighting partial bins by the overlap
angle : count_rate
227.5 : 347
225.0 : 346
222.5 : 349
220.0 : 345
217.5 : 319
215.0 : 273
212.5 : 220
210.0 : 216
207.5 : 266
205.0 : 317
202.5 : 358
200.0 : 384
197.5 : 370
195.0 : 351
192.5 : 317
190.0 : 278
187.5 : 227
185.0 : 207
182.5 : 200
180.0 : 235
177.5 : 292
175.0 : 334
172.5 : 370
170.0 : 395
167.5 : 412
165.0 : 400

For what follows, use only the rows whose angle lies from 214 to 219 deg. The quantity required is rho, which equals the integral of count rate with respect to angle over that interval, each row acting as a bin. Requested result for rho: 1498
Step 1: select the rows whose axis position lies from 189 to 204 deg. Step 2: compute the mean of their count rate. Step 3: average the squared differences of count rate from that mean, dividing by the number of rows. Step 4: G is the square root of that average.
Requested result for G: 36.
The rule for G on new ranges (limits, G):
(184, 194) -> 43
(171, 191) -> 58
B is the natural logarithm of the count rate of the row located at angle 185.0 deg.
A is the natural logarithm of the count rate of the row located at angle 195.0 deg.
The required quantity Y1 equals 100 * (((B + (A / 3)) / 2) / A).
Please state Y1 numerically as 62.2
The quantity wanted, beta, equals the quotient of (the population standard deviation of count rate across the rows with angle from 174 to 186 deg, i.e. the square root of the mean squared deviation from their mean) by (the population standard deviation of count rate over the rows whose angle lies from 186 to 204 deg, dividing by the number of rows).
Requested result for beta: 0.99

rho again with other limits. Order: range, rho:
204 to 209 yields 1432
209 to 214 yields 1104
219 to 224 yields 1735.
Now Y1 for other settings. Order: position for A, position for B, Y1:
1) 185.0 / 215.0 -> 69.3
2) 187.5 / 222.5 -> 70.6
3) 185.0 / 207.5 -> 69.0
